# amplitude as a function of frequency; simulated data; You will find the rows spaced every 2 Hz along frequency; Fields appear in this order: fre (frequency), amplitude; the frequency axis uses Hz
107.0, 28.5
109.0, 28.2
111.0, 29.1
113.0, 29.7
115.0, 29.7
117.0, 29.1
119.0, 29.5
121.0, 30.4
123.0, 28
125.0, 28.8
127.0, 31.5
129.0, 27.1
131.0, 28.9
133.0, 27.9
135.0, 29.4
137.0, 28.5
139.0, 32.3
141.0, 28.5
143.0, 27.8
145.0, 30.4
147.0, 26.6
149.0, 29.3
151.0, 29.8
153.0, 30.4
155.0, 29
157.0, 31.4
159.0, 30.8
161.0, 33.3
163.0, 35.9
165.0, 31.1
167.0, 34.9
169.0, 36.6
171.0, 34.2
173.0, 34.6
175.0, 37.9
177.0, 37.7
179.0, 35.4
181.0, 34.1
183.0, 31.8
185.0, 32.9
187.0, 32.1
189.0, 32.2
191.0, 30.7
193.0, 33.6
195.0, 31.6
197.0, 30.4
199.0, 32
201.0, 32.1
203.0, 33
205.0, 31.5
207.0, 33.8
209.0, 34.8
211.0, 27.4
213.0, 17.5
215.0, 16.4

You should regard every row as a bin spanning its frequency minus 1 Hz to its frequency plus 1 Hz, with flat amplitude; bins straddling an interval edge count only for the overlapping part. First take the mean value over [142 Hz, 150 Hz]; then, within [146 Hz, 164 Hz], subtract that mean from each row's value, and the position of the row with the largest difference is 163.0 Hz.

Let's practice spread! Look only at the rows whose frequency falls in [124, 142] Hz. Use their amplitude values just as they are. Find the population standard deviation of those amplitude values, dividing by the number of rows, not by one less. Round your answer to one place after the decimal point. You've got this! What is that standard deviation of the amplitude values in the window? 1.6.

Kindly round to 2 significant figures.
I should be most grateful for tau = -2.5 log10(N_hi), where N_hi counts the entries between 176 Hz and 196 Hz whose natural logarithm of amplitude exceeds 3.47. -1.9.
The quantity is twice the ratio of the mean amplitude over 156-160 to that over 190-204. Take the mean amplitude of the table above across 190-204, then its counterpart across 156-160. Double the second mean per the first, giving 1.95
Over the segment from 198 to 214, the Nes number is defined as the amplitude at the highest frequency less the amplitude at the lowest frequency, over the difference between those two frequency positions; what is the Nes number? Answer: -1.0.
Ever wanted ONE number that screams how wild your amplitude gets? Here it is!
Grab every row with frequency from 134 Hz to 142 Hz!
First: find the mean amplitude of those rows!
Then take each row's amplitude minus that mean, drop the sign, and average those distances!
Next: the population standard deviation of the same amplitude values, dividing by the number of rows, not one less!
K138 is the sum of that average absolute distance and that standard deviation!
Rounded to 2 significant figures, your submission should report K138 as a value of 2.9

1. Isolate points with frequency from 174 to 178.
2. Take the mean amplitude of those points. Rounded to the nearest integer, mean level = 38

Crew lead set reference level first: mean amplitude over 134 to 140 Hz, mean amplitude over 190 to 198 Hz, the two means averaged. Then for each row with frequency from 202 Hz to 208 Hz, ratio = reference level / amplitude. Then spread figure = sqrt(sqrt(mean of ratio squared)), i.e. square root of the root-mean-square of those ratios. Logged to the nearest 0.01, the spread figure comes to 0.97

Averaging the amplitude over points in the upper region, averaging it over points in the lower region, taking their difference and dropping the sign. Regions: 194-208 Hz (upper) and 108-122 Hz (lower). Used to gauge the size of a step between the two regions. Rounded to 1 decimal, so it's 2.7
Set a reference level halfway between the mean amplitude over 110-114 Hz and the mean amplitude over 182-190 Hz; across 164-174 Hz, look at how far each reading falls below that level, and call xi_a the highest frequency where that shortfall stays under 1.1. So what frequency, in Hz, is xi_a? 173.0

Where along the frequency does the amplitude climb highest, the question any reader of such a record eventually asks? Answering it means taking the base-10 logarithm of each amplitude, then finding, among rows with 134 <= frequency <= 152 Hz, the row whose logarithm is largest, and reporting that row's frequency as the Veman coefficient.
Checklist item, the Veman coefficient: 139.0 Hz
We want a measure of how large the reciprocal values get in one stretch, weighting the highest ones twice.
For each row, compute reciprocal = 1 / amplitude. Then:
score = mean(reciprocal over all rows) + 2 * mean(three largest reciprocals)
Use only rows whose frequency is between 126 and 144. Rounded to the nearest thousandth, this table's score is 0.107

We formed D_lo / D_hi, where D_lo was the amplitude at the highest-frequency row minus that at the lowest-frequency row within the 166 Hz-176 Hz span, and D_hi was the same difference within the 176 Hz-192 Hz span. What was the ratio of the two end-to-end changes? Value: -0.4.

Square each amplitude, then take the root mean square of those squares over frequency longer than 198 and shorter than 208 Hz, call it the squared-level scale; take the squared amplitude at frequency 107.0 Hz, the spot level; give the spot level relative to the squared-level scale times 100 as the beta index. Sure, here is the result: 77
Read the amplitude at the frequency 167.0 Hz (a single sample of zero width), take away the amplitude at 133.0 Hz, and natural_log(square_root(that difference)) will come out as 1.0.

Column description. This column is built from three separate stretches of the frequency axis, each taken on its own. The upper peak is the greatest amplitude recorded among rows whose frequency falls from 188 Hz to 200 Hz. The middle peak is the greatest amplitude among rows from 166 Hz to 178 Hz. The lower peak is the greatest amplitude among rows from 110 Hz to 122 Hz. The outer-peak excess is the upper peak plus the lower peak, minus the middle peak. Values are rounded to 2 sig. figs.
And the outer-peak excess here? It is 26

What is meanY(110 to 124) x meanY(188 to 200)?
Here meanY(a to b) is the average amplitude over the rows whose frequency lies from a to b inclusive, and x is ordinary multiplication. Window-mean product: 932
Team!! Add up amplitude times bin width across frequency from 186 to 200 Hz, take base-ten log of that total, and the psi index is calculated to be 2.65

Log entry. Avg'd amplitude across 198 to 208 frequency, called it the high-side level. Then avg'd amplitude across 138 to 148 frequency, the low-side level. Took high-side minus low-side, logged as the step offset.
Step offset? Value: 3.4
